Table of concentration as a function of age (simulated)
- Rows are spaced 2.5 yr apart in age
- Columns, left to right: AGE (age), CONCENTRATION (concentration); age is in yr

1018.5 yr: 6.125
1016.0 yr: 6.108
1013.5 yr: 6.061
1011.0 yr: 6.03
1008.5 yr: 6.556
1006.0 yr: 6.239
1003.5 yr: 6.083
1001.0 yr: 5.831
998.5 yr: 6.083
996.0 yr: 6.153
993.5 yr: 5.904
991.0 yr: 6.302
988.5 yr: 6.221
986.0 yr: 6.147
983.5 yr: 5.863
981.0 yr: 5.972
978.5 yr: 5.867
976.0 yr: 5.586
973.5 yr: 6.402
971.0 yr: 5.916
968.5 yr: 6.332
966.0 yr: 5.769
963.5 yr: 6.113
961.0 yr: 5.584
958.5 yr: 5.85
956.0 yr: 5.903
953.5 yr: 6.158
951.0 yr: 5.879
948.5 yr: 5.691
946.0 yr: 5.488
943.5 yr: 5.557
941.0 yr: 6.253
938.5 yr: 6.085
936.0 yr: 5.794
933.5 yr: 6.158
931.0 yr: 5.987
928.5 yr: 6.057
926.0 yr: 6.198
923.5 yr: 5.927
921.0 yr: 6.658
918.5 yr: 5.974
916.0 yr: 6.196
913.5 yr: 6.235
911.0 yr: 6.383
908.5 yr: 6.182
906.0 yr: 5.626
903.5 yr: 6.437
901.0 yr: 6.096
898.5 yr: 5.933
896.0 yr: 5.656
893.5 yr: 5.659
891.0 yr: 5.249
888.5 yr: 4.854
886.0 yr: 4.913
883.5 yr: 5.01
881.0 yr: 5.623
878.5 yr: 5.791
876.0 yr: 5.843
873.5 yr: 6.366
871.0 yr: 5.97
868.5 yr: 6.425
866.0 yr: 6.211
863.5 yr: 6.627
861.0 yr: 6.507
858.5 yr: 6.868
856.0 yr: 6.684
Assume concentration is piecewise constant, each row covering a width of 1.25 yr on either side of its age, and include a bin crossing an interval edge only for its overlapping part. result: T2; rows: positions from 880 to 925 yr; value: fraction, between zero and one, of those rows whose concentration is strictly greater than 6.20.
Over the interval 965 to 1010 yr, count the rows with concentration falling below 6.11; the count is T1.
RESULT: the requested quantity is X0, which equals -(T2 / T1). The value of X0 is -0.022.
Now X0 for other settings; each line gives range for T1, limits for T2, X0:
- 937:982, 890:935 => -0.017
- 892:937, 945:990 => -0.017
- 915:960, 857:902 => -0.028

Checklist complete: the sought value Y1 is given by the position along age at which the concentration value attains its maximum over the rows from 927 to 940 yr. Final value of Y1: 933.5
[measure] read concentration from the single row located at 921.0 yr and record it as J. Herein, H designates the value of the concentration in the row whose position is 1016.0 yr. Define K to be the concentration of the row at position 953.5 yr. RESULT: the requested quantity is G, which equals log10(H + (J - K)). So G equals 0.82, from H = 6.108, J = 6.658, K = 6.158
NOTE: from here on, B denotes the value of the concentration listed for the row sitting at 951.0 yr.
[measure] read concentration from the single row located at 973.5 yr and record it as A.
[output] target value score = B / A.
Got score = 0.92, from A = 6.402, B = 5.879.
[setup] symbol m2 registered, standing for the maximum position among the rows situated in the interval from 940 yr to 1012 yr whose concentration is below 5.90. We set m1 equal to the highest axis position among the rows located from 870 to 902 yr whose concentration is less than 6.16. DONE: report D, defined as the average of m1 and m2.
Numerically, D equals 951.0 yr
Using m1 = 901.0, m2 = 1001.0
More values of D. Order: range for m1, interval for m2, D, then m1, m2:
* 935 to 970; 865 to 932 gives 936.0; 966.0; 906.0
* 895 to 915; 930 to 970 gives 936.0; 906.0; 966.0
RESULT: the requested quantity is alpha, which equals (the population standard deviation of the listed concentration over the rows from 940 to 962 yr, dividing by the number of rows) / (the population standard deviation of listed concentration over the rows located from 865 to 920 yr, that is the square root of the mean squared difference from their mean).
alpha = 0.5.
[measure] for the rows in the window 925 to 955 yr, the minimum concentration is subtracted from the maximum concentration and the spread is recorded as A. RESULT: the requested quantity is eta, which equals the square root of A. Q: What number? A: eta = 0.87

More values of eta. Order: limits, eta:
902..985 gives 1.08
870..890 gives 1.23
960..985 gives 0.90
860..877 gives 0.89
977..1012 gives 0.85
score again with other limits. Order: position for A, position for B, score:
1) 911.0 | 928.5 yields 0.95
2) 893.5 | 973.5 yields 1.13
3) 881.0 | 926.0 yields 1.10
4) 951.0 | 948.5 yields 0.97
